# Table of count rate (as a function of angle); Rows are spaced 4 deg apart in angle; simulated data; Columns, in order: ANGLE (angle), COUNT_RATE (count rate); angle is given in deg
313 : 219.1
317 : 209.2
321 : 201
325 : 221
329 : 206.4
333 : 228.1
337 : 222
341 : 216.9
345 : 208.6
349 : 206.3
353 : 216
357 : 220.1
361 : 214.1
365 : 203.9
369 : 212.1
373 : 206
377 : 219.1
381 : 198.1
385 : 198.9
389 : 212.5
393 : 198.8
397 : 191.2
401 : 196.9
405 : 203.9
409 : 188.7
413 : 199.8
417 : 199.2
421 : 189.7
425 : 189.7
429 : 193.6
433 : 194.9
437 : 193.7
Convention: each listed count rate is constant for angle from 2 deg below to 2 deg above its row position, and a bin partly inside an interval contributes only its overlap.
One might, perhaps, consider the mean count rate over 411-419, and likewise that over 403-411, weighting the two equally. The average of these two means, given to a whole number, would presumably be 198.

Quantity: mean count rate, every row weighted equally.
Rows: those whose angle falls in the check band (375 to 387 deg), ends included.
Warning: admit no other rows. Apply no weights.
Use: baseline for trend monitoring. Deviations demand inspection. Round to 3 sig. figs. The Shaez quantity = 205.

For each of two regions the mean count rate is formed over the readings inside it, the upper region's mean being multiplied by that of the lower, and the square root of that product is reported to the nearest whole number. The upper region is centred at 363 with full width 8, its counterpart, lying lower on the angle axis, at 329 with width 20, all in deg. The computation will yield 212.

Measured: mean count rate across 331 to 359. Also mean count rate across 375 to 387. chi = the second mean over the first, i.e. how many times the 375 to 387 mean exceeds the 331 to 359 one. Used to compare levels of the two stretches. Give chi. 0.947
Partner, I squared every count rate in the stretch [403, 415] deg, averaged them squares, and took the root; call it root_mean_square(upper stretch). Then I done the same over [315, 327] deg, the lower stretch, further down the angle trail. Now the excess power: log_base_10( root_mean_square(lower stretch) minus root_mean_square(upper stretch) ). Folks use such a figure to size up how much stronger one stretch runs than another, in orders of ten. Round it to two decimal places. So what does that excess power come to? 1.11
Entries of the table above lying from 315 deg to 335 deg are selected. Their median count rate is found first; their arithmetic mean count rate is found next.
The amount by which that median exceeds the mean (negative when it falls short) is -4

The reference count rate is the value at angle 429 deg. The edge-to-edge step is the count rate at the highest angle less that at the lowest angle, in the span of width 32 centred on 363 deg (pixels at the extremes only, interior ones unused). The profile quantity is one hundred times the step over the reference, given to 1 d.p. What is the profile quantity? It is 6.6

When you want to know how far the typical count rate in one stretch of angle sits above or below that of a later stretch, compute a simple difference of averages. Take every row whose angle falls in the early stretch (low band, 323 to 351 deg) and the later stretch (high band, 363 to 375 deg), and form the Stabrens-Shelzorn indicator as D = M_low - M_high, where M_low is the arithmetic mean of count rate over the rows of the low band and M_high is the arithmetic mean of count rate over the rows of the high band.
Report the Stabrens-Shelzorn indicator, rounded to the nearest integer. 8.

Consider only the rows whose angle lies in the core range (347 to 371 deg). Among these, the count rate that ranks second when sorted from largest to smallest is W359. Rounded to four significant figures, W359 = 216.0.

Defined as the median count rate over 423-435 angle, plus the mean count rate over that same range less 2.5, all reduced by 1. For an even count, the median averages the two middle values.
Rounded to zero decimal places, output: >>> 383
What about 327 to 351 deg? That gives 424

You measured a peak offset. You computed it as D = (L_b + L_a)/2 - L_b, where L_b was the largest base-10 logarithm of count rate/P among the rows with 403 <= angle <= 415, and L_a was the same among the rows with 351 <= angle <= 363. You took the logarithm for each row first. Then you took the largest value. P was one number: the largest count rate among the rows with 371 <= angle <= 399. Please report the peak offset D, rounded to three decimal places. 0.017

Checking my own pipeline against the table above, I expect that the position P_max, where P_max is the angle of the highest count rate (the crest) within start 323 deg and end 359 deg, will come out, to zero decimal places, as 333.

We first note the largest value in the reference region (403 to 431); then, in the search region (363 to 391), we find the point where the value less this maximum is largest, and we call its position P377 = 377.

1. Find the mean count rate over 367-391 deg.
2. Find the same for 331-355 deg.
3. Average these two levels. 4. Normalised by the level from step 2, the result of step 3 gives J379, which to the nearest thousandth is 0.980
